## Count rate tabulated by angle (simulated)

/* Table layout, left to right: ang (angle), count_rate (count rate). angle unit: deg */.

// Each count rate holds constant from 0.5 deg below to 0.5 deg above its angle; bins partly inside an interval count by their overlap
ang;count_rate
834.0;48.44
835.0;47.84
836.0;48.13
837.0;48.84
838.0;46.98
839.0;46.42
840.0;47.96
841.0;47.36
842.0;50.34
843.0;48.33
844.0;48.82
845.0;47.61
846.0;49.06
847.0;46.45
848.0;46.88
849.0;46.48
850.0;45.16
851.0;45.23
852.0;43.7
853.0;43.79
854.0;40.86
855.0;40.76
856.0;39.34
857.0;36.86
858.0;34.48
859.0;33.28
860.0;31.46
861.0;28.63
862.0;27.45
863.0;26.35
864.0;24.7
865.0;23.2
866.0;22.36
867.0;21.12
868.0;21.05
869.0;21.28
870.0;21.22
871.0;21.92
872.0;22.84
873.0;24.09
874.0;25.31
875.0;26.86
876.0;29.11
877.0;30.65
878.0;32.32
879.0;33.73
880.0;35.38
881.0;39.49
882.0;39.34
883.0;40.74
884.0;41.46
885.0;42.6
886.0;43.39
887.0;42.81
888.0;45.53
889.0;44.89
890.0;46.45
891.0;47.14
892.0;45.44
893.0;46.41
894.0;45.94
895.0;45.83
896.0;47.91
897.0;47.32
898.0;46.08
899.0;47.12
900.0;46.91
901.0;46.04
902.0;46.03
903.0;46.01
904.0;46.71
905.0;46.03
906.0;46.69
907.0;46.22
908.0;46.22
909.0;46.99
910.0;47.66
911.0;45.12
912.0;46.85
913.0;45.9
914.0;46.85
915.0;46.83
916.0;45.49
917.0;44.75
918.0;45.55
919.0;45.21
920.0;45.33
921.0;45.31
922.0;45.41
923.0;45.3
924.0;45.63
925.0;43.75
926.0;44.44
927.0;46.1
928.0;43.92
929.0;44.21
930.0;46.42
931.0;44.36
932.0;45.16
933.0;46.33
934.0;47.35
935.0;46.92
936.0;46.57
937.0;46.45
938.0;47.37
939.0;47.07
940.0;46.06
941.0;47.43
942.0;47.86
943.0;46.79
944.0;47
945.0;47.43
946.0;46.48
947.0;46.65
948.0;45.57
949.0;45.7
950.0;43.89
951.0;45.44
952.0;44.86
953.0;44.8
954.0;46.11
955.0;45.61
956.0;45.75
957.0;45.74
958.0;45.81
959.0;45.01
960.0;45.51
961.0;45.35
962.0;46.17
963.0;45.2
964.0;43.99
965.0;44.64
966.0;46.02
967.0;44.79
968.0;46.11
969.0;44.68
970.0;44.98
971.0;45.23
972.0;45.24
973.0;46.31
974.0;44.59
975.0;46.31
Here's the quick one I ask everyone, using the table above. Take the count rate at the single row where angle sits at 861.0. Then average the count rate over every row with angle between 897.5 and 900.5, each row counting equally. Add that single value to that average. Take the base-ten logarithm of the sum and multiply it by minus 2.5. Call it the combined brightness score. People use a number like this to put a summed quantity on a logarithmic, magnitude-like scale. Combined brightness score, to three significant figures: -4.69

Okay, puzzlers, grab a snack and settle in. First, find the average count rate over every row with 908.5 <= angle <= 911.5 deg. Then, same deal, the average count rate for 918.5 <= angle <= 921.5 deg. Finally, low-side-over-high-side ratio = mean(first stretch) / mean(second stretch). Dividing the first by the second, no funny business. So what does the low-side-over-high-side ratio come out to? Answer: 1.03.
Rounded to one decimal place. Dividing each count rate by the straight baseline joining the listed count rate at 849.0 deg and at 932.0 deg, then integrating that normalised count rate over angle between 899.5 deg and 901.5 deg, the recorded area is 2.0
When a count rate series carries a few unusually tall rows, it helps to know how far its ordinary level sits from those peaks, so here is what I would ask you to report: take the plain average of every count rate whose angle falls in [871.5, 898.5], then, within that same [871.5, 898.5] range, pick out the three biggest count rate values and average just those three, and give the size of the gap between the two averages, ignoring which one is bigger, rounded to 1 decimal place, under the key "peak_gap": 8.2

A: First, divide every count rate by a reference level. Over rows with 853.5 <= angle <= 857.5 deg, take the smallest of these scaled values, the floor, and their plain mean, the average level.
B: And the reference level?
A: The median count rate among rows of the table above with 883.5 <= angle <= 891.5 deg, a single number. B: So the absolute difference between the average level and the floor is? 0.059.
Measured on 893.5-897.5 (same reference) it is 0.021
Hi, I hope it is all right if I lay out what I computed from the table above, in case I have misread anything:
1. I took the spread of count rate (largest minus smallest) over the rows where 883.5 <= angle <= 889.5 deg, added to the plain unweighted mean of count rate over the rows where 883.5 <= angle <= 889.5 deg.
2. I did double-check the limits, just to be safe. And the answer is 47.5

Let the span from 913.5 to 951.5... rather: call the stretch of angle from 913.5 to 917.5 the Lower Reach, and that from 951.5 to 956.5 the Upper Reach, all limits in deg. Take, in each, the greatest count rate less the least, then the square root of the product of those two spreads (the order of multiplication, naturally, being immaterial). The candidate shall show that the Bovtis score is 1.7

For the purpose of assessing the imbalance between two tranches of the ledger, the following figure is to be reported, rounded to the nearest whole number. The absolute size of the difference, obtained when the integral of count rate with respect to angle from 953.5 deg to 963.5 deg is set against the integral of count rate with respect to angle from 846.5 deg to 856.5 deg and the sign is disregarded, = 18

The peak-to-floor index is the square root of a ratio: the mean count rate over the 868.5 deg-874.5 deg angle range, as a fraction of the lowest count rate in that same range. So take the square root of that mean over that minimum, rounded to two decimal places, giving 1.04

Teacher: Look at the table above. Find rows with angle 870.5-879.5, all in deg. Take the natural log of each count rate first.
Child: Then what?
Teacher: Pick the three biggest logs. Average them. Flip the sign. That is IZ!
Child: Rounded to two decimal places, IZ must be -3.47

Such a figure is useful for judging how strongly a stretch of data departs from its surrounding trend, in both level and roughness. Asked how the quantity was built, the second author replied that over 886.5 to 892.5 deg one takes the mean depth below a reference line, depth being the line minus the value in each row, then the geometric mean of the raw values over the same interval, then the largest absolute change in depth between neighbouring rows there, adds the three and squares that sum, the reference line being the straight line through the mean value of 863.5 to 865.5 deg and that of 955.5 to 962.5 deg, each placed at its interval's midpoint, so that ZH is 1034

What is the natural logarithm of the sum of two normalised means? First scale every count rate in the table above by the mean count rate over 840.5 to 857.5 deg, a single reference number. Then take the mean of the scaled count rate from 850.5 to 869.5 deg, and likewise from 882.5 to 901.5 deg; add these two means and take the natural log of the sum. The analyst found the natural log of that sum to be 0.54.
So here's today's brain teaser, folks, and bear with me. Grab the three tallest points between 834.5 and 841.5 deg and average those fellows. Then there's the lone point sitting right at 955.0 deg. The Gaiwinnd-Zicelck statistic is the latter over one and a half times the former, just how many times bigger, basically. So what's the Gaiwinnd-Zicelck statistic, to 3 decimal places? 0.629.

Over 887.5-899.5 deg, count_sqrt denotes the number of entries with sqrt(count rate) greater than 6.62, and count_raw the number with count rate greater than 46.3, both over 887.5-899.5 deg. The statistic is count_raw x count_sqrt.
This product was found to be 72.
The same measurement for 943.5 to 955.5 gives 48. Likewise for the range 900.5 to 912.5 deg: 60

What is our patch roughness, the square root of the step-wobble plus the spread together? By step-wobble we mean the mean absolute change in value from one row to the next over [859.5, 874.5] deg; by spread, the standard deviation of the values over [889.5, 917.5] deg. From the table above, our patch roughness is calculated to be 1.34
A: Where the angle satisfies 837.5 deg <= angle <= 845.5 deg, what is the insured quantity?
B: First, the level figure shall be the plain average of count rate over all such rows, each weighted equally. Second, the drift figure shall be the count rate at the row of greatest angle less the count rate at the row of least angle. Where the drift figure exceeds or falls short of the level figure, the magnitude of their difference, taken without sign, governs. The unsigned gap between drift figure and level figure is 47.3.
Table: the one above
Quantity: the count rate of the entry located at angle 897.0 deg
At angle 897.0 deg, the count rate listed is 47.32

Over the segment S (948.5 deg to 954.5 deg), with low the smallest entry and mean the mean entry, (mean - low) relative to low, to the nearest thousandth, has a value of 0.028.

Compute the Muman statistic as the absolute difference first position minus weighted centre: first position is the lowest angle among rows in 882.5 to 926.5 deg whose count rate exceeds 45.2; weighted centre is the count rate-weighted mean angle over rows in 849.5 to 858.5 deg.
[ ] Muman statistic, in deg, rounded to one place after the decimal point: 34.2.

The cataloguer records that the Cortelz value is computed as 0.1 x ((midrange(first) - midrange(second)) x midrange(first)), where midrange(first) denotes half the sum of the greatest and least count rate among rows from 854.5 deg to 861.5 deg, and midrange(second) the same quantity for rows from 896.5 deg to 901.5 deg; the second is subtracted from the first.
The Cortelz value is -42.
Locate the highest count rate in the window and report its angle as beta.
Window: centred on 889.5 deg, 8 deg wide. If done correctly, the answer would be 891.0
